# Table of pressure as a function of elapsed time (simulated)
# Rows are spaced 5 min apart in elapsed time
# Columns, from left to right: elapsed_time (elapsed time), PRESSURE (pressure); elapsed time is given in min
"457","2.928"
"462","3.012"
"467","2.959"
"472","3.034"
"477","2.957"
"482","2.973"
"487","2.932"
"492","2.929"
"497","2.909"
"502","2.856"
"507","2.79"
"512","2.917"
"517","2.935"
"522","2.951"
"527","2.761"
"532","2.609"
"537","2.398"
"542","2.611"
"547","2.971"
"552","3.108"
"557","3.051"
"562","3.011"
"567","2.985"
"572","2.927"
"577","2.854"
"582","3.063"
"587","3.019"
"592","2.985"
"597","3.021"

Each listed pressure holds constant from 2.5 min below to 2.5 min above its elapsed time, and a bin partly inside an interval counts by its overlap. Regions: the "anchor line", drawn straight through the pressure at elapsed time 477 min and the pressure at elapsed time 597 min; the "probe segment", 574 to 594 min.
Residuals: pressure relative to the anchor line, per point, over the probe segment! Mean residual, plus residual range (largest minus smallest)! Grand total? 0.17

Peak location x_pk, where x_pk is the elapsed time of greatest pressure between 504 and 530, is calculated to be 522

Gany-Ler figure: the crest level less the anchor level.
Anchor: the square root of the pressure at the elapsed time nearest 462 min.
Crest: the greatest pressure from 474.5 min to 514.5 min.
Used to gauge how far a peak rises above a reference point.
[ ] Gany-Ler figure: 1.24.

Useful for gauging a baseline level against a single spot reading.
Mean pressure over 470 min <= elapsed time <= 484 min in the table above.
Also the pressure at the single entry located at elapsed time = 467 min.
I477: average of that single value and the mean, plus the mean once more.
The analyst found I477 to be 5.96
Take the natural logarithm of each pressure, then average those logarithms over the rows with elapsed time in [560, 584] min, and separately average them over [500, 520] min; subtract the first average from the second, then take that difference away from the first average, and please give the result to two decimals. 1.12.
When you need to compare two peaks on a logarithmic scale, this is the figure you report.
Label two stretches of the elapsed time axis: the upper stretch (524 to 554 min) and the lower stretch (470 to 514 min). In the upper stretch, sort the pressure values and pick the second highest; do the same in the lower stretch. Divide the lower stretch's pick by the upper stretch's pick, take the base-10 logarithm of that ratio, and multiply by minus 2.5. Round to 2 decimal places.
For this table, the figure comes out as 0.00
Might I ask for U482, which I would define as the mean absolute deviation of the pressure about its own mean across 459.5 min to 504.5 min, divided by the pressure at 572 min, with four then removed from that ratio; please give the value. -3.99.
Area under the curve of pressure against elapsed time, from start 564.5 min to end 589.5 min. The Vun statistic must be 74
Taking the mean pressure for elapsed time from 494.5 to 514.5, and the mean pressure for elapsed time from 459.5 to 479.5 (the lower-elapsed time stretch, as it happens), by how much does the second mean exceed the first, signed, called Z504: 0.12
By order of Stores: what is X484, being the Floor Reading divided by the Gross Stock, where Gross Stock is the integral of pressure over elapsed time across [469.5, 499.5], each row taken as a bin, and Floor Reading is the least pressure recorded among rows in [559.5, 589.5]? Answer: 0.0322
